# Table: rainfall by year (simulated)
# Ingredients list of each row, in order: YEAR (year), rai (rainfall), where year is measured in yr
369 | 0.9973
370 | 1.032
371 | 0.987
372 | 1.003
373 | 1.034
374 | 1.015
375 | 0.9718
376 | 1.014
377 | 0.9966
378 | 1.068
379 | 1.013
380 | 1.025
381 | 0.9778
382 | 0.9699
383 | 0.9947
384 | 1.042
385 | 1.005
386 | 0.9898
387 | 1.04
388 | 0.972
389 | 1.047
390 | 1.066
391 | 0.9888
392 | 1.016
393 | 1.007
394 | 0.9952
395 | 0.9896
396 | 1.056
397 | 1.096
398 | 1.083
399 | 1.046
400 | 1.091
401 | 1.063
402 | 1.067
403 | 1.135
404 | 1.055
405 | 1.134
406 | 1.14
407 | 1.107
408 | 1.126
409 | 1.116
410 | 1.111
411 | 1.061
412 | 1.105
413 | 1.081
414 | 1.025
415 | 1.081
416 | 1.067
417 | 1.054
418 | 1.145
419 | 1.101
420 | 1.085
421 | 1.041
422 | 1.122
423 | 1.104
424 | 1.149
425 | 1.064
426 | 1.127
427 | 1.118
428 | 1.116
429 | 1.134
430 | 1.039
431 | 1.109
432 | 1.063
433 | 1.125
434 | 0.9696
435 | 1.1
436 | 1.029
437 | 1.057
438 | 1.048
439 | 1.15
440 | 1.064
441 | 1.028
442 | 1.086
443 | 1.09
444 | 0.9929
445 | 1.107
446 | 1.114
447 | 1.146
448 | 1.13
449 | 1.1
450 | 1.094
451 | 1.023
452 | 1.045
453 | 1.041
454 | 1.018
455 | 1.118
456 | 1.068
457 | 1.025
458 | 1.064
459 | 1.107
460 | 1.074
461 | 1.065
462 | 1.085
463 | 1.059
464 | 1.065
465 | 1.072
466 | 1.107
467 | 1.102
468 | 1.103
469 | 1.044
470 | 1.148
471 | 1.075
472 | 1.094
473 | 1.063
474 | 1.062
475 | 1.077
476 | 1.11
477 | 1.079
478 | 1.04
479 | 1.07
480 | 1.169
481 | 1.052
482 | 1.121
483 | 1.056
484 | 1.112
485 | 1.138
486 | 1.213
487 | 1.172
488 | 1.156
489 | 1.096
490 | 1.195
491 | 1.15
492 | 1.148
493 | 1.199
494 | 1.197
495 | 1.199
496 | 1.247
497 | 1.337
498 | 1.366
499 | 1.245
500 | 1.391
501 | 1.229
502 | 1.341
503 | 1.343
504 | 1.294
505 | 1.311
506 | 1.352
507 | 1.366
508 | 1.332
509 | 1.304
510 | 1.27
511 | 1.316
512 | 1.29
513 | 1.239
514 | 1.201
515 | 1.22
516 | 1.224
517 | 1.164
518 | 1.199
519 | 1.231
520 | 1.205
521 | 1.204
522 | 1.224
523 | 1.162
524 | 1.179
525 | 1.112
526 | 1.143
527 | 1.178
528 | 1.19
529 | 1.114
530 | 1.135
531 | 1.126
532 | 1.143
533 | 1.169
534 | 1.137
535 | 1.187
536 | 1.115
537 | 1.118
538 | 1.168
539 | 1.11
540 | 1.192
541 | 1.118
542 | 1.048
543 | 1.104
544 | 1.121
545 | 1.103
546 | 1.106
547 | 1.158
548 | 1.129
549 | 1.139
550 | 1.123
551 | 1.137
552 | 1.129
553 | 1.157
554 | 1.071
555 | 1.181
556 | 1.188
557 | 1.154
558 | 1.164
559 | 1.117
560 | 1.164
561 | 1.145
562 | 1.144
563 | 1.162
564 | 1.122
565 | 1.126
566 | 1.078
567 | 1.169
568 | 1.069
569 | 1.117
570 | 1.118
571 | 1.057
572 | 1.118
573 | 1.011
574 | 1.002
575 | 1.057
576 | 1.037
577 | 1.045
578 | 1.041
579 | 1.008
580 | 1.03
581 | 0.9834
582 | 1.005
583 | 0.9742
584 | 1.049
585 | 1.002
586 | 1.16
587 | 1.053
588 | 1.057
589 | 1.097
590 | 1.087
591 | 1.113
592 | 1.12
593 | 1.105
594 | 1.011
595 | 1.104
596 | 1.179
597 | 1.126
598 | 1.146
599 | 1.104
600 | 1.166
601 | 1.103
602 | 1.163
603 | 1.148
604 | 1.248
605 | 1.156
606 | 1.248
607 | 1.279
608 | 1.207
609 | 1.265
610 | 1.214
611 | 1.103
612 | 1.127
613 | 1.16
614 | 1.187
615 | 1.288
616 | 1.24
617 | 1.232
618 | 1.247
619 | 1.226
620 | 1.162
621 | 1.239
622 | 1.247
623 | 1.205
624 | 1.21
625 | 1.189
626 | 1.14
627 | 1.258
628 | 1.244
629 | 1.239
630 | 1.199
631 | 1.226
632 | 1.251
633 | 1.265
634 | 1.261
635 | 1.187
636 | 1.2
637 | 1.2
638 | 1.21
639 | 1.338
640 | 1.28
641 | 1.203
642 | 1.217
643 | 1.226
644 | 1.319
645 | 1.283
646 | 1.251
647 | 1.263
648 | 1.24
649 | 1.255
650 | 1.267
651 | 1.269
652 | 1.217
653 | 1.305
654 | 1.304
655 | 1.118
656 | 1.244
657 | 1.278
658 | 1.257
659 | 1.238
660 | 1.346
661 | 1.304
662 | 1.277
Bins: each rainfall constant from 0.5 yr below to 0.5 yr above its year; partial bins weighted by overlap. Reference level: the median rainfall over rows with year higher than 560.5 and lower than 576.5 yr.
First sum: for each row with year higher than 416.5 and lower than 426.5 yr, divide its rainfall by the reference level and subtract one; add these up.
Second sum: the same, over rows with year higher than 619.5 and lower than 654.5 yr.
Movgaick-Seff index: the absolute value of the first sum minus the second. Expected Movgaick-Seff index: 4.0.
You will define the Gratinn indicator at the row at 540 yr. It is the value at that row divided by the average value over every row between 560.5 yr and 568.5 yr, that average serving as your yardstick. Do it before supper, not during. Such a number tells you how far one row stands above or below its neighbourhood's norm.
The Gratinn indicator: 1.06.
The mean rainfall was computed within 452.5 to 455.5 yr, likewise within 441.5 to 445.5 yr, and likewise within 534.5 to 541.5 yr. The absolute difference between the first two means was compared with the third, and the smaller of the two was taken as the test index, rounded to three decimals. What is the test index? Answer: 0.010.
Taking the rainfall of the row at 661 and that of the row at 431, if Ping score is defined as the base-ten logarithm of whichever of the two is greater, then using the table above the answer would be 0.115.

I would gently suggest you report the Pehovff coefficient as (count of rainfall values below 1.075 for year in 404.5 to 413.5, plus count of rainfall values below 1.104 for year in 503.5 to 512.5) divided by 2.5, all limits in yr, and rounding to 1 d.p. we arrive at 0.4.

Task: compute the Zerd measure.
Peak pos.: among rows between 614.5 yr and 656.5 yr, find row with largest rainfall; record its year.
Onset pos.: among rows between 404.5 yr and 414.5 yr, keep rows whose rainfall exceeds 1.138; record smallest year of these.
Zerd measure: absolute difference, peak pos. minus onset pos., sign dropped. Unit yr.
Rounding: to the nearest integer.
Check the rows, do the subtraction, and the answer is 233 yr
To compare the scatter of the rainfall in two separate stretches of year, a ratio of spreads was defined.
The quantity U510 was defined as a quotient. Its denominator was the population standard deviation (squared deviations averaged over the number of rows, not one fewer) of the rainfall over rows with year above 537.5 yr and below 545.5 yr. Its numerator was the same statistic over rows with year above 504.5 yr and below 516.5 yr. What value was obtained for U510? 1.28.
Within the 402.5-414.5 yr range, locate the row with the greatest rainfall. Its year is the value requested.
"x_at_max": 406 yr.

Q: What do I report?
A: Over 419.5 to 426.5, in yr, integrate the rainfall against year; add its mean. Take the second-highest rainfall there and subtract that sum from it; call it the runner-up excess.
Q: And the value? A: -7.7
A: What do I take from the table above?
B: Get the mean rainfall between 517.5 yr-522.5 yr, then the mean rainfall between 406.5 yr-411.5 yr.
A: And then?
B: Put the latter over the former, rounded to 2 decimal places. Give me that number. 0.91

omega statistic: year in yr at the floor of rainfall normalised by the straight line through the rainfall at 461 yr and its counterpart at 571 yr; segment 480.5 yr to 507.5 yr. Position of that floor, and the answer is 481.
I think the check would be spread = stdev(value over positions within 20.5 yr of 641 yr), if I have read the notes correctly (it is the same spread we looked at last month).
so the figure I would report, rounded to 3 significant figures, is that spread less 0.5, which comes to -0.453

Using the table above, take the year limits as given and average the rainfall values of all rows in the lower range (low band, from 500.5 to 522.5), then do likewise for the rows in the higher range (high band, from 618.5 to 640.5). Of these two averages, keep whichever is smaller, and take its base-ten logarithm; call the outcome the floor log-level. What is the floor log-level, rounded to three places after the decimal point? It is 0.089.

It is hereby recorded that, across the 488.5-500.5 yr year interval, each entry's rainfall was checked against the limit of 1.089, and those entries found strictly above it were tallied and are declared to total 12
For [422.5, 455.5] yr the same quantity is 18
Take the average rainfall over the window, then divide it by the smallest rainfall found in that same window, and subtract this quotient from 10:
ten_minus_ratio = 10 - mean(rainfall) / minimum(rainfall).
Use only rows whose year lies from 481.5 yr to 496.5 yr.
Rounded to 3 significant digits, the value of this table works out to 8.90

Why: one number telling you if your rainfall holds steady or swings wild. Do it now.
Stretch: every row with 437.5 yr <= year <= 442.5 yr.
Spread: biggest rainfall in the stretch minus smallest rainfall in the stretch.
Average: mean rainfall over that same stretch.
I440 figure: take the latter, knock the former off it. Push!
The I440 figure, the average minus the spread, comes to 0.95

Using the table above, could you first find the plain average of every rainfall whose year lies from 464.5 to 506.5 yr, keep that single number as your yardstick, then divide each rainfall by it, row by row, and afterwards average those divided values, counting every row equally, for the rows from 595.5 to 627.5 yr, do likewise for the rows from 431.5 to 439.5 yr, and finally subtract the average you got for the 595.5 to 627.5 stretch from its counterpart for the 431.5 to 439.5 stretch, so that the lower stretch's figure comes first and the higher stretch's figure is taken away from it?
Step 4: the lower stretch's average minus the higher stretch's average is -0.11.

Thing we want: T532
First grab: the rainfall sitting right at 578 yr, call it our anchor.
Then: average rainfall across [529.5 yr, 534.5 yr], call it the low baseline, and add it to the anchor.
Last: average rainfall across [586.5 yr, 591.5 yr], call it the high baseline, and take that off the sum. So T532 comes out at 1.10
